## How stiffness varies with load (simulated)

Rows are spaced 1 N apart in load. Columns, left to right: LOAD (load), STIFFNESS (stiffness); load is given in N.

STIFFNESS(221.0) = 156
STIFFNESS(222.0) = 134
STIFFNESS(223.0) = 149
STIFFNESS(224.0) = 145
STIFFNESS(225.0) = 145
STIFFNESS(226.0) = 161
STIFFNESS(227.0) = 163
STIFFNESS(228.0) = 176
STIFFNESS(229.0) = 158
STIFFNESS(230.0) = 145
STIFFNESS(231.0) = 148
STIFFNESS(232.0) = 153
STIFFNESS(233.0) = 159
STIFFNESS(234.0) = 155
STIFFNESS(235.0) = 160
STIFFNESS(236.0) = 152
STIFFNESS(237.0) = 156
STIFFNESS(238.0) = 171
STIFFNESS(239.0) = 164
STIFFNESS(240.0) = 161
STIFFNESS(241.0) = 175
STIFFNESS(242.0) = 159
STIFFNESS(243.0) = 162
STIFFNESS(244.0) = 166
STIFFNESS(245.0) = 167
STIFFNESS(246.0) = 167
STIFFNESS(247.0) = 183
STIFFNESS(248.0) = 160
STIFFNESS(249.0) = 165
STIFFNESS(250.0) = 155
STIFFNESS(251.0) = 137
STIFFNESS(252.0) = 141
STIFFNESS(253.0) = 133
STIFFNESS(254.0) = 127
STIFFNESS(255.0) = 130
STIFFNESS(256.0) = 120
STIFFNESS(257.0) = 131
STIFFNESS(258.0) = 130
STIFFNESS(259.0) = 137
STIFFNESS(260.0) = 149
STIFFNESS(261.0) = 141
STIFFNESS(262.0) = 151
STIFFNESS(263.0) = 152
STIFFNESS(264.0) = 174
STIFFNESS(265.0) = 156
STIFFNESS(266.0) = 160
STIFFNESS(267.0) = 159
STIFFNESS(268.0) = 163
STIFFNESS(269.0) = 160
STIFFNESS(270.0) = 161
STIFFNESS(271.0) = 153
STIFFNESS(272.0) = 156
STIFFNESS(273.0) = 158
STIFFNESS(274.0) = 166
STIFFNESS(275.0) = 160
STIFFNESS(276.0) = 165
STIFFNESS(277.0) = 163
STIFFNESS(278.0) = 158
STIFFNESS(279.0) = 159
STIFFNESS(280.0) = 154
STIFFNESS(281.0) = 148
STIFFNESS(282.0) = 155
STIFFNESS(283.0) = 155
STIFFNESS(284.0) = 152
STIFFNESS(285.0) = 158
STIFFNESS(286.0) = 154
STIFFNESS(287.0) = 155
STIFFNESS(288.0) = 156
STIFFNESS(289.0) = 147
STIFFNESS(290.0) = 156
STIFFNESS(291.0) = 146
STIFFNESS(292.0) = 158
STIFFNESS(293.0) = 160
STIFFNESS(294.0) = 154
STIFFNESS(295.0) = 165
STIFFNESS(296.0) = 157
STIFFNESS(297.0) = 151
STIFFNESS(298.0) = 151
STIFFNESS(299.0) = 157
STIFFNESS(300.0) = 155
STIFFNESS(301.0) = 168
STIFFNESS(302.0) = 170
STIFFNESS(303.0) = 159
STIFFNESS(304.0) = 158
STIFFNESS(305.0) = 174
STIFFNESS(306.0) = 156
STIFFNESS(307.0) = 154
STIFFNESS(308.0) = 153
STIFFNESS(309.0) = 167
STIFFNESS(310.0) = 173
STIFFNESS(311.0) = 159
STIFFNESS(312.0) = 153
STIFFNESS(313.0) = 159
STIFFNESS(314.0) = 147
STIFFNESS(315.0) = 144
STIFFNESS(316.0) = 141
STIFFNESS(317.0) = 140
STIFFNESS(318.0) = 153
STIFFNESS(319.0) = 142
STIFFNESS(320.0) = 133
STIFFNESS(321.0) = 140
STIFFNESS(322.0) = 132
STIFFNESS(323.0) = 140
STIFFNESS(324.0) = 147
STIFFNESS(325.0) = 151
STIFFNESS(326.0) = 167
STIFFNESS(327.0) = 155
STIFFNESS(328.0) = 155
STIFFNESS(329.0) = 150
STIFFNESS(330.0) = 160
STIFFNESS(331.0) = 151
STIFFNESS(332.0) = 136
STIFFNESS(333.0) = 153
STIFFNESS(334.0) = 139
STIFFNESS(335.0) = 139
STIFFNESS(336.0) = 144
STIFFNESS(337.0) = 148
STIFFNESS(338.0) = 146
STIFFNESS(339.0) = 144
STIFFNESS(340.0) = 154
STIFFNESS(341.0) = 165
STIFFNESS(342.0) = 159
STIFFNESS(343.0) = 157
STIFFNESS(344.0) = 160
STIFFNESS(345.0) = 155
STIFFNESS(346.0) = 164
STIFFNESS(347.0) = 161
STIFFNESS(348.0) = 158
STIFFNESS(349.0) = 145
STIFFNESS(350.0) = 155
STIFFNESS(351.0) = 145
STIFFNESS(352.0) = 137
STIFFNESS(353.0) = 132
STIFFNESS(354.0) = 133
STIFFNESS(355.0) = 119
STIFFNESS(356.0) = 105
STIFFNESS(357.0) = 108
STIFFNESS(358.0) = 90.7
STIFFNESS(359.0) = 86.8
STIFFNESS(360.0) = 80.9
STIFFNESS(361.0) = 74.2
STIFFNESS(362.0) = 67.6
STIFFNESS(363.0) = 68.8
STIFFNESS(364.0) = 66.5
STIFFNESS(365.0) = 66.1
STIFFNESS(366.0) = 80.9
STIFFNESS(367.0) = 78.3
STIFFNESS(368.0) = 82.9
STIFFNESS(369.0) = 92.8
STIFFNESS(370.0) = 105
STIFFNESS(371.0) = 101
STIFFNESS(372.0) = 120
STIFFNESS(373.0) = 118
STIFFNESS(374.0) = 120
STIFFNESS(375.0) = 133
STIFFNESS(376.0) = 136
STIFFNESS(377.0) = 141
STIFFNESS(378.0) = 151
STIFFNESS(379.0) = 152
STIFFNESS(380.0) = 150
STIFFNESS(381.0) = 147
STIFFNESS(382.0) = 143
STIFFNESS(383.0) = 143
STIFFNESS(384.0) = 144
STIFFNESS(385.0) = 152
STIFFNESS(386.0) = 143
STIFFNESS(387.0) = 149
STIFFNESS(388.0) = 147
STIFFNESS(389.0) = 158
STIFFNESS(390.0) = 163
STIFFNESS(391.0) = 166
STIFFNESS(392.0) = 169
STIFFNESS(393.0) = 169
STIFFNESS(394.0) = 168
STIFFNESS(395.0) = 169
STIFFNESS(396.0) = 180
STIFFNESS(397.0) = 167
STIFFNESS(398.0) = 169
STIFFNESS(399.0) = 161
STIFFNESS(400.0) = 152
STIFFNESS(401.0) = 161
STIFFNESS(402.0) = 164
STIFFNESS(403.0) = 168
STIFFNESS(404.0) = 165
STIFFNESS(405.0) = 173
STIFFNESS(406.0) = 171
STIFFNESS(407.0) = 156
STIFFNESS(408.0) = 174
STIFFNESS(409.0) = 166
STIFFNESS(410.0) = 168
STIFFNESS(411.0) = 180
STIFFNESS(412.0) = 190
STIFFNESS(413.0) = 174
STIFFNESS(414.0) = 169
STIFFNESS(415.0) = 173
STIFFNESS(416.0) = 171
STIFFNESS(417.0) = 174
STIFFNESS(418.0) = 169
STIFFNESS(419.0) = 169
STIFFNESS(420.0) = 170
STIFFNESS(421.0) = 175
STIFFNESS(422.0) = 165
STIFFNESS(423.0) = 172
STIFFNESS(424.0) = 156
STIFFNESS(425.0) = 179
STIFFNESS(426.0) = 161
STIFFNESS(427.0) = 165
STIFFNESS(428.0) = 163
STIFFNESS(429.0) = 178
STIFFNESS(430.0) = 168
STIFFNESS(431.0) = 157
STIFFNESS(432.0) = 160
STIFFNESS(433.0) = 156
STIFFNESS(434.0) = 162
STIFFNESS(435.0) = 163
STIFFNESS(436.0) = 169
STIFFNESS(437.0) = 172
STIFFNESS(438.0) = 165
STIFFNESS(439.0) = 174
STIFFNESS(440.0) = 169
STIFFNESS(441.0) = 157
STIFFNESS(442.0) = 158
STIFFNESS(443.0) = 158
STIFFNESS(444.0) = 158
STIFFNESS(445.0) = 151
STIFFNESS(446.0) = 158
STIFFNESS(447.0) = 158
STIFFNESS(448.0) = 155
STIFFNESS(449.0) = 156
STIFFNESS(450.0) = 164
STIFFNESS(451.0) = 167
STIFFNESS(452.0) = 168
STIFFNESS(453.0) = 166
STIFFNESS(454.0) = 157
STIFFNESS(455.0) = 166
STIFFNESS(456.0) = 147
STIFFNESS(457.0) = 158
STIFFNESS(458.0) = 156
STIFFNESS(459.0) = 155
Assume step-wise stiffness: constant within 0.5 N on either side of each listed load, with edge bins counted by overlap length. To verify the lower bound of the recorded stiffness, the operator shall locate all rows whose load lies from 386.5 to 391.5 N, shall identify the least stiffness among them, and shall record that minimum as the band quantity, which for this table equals 147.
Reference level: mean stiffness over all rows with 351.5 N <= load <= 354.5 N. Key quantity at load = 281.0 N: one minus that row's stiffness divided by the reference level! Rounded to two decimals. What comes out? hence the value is -0.10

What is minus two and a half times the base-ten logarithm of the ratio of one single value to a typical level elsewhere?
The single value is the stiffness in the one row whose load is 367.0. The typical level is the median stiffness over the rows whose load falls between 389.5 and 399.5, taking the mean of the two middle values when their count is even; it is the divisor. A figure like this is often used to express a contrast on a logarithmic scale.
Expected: 0.83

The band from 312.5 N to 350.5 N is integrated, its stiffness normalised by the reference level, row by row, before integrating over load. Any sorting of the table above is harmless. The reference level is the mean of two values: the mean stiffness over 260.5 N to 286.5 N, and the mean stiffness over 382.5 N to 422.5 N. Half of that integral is 18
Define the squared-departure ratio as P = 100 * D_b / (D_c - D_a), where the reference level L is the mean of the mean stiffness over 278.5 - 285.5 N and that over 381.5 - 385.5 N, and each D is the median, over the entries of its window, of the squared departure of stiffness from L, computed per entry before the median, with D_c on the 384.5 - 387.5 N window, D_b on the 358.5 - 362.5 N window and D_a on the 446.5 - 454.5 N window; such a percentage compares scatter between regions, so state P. -4150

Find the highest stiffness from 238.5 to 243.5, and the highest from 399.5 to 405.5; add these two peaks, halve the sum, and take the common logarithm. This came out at 2.24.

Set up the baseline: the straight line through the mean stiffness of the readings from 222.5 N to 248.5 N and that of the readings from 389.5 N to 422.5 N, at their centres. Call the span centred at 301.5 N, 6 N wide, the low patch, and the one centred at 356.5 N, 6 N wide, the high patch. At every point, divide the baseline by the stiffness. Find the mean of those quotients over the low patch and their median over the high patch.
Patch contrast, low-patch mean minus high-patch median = -0.55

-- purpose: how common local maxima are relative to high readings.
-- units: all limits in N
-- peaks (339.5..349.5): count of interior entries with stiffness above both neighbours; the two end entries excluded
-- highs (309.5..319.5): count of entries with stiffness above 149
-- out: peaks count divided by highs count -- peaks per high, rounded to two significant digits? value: 0.60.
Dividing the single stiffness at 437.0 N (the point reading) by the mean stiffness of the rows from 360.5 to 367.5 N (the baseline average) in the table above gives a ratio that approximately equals 2.40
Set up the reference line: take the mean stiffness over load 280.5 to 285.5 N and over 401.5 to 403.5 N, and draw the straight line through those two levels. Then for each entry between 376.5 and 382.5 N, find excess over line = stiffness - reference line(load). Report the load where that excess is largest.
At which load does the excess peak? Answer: 379.0 N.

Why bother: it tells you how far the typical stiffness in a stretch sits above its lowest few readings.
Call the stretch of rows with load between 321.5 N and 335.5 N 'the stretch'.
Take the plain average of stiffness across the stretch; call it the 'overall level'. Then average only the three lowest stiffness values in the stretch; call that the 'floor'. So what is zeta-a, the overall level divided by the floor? 1.09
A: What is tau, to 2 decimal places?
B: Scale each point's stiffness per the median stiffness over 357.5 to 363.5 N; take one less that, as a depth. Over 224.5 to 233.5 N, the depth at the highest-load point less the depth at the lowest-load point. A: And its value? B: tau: -0.18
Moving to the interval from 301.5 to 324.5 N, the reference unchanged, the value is 0.30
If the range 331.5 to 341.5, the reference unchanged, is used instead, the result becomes -0.37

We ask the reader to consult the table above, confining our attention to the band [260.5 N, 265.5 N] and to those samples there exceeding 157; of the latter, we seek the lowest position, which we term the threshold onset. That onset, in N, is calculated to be 264.0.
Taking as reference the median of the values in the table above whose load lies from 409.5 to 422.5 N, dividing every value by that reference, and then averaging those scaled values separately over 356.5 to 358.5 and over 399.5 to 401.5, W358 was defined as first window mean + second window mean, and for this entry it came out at 1.50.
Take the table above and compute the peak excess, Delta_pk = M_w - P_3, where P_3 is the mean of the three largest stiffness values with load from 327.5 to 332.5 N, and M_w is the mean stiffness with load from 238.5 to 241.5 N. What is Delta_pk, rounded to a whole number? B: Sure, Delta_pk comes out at 11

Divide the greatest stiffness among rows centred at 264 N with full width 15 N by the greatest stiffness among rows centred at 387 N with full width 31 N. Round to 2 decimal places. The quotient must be 0.97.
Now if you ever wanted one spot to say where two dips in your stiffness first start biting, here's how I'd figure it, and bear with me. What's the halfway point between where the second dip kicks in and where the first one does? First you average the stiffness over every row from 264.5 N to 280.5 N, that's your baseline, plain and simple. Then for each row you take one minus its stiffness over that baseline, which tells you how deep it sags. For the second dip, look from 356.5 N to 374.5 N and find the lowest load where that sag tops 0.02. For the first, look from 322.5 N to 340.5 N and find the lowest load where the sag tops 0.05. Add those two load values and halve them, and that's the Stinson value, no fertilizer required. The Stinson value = 340.0 N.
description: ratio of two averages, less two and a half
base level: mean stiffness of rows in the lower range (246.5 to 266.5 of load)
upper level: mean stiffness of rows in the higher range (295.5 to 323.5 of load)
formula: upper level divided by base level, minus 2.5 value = -1.46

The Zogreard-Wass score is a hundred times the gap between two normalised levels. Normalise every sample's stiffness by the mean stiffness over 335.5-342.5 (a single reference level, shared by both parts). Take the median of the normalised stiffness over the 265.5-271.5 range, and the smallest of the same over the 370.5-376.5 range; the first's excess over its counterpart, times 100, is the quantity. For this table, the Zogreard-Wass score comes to 39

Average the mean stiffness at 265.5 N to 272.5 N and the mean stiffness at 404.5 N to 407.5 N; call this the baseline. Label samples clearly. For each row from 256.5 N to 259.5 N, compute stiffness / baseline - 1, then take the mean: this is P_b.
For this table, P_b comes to -0.18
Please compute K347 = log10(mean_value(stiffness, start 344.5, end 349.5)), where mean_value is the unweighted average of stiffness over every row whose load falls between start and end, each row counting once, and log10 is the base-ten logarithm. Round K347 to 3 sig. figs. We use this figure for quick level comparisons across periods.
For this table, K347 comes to 2.19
